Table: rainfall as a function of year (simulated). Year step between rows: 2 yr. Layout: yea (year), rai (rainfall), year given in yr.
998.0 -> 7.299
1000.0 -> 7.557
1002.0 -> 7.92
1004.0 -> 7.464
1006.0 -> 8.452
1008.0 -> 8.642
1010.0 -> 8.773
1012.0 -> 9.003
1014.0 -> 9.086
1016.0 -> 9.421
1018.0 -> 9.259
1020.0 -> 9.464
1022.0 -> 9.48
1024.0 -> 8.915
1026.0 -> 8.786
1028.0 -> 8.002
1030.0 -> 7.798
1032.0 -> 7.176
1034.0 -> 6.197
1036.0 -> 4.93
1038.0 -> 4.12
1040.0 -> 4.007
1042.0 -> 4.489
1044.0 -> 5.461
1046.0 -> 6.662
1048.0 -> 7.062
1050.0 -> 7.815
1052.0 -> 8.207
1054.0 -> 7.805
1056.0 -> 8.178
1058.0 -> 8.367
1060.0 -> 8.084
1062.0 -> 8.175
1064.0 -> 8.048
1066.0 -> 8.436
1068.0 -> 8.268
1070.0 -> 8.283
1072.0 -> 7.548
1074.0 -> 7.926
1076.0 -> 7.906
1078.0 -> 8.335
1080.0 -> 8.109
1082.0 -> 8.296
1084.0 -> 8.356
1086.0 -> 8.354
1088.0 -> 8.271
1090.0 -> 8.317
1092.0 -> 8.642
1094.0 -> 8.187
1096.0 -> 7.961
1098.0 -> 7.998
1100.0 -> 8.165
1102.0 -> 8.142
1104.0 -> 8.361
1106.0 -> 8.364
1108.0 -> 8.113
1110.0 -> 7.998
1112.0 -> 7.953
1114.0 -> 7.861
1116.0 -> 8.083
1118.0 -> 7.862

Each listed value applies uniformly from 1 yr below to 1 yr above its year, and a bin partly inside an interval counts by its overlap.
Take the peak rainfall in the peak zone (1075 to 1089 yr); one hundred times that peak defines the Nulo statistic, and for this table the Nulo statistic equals 836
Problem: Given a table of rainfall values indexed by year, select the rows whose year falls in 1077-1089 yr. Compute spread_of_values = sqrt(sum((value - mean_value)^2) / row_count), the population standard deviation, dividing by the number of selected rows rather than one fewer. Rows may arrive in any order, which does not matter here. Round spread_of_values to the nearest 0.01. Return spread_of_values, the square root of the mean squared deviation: 0.09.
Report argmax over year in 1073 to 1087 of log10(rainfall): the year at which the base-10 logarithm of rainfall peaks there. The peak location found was 1084.0 yr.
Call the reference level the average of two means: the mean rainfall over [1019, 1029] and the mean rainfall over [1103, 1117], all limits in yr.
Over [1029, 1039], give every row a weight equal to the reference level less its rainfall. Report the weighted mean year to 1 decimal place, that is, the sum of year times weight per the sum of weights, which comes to 1035.6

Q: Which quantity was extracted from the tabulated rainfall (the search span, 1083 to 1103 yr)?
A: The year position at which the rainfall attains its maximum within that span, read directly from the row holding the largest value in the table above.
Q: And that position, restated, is 1092.0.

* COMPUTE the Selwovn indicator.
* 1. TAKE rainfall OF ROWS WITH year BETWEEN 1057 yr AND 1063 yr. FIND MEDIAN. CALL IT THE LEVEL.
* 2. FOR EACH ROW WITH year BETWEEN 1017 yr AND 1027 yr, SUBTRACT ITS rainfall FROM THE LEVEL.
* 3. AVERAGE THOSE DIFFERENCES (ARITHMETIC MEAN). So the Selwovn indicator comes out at -1.0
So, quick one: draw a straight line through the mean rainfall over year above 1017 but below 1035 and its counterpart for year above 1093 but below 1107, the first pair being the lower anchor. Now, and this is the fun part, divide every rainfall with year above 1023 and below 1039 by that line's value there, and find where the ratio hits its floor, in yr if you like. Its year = 1038.0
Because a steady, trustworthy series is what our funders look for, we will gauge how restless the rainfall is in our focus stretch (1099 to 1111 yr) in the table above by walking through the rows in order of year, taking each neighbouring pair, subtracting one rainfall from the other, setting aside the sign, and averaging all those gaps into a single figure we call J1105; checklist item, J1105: 0.12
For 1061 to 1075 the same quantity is 0.30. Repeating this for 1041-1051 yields 0.83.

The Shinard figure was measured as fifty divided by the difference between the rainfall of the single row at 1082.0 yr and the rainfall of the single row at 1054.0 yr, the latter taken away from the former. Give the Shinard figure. 102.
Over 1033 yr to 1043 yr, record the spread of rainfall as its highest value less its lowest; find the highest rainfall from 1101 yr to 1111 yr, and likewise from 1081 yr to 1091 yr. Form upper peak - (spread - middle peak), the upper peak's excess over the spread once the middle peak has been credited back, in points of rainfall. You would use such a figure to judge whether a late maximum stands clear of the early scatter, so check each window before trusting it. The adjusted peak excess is 14.5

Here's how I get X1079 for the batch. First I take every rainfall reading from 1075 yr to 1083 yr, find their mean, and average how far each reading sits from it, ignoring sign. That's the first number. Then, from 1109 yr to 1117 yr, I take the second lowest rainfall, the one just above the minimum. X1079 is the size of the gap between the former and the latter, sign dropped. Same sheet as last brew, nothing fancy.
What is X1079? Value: 7.80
